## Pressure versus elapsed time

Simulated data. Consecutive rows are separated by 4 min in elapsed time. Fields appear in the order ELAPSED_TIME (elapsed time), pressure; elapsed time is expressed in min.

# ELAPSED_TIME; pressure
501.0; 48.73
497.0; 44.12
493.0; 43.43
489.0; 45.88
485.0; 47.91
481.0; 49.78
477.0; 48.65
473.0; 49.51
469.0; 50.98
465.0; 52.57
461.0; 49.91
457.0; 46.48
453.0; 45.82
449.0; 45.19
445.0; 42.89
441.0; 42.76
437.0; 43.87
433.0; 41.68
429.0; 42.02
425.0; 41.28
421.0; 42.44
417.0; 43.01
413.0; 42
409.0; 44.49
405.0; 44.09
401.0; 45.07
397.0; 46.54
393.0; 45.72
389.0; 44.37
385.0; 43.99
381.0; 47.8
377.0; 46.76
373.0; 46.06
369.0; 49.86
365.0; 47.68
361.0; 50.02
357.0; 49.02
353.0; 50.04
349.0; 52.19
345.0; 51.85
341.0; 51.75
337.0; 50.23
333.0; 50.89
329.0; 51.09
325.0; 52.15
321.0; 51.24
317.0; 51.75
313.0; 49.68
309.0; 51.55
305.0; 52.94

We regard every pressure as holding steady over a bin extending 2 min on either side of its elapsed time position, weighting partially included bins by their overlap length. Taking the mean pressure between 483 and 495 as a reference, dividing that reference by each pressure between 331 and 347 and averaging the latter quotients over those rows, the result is 0.89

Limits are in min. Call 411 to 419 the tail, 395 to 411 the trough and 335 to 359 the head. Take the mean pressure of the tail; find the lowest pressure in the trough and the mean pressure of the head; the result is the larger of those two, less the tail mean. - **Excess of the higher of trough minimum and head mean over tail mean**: 8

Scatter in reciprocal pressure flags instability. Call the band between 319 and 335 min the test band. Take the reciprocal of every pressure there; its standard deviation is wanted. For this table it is 0.0002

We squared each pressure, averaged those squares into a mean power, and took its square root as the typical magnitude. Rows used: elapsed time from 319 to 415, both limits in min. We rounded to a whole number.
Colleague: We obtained 48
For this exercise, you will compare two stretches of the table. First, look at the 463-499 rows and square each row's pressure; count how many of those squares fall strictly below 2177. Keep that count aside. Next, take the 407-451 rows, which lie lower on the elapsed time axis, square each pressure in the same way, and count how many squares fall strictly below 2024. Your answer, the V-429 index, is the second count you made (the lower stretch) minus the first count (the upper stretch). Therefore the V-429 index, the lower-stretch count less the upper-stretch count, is 7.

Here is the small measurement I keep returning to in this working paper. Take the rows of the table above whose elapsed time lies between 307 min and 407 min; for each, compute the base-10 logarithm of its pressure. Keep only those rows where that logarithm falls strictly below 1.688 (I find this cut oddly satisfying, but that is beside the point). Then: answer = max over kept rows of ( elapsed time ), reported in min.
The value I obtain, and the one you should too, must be 405.0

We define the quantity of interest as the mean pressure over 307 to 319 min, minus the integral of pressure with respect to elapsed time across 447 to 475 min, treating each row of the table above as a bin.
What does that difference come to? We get -1311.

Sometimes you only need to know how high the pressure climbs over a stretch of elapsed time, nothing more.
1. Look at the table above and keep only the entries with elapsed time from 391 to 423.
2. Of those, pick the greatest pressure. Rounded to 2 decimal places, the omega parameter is 46.54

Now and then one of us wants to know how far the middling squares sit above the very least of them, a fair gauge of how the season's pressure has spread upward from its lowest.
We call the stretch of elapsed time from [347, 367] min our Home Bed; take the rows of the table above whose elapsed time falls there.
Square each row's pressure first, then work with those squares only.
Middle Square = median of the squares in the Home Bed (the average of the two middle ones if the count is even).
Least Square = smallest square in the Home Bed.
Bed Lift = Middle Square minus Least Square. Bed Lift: 229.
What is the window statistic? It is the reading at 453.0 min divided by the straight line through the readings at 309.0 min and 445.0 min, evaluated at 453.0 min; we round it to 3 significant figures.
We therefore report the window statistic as 1.08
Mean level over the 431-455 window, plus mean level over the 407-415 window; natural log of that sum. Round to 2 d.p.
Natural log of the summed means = 4.47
